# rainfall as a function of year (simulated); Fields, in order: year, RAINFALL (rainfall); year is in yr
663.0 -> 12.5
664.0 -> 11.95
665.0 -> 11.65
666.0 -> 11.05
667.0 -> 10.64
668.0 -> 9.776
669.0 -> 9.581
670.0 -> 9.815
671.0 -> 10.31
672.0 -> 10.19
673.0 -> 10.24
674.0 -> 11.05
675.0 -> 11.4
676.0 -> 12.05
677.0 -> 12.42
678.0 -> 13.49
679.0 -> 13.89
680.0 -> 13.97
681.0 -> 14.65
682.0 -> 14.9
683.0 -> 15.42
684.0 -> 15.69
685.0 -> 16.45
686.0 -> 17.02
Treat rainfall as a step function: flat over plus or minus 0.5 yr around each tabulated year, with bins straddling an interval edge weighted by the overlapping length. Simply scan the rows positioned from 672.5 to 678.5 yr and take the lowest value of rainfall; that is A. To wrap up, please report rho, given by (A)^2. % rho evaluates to 105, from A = 10.24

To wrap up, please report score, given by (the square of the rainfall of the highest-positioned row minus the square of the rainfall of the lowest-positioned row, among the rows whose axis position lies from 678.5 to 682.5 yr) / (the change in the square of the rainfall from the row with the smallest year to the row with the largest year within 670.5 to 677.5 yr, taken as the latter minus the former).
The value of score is 0.6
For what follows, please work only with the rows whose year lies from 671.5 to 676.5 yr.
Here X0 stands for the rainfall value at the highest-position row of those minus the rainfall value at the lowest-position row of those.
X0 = 2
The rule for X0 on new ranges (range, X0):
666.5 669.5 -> -1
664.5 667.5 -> -1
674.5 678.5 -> 2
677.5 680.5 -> 0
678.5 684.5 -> 2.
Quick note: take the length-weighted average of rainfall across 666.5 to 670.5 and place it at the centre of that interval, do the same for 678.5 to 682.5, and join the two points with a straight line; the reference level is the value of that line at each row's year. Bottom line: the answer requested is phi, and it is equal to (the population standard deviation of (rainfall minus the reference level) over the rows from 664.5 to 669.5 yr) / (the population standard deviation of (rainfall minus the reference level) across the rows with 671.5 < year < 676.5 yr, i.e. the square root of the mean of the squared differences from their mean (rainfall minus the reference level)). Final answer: 5.6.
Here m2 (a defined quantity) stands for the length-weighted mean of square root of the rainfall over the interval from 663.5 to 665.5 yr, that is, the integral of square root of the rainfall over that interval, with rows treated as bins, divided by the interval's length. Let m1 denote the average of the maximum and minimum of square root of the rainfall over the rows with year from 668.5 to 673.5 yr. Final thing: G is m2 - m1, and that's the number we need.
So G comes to 0.3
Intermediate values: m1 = 3.15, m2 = 3.4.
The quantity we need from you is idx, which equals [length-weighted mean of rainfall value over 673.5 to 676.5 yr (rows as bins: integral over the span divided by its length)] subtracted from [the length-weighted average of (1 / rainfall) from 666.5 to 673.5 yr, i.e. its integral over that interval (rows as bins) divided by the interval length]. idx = -11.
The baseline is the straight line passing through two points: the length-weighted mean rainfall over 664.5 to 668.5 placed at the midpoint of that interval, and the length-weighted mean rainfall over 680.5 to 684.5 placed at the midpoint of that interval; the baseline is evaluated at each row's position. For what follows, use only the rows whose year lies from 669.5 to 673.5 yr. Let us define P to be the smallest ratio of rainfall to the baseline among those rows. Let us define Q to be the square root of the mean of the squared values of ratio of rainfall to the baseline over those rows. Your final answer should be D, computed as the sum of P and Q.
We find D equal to 1.65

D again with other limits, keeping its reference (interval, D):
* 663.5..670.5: 1.83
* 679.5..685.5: 1.97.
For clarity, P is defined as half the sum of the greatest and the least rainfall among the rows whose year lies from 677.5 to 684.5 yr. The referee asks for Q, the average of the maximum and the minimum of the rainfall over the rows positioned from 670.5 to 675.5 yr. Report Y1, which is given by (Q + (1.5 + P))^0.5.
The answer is 5.19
